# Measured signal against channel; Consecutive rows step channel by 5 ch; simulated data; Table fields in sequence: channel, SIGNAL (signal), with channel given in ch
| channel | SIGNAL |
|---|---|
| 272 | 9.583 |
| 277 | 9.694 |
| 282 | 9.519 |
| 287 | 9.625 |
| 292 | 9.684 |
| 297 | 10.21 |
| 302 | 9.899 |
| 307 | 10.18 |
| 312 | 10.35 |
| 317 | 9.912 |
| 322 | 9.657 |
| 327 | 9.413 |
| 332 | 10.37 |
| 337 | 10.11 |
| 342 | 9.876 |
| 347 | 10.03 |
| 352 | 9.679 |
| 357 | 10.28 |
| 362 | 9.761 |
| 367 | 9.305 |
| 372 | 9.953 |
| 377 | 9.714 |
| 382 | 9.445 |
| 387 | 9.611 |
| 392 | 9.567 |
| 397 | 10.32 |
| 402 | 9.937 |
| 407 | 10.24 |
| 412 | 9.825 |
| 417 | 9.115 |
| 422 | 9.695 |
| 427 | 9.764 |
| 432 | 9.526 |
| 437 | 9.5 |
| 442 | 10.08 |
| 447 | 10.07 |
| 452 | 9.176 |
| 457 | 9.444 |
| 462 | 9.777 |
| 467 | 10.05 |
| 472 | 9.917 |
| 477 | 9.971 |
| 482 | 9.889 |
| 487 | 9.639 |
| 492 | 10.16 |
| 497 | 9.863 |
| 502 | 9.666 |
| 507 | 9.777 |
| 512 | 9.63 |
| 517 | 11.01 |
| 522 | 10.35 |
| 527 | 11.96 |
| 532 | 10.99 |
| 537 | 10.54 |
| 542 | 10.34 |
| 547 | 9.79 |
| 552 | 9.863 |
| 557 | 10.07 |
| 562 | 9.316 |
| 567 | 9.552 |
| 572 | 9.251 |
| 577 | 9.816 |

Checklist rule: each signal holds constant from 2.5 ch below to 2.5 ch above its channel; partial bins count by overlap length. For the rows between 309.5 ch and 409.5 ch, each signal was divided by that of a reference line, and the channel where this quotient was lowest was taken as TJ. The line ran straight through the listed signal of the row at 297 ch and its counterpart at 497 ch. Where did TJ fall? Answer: 367 ch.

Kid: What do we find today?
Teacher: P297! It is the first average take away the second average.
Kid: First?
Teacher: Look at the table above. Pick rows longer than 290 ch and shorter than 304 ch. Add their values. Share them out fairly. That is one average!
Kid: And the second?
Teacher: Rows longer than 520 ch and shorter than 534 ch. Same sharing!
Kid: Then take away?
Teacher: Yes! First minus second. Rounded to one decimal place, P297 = -1.2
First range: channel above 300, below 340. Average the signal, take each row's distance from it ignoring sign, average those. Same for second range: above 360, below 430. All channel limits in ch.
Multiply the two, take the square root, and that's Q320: 0.252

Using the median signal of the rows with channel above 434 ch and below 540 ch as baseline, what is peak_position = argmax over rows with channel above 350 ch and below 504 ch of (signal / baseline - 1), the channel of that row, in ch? 397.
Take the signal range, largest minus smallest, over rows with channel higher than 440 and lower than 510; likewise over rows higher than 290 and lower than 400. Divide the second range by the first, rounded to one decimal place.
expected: 1.1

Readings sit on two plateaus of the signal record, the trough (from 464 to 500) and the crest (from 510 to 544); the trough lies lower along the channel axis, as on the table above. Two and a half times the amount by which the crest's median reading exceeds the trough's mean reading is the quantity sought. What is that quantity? 1.5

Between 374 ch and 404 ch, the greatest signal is 10.32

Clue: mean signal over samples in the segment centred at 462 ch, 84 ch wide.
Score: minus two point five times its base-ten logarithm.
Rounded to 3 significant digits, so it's -2.48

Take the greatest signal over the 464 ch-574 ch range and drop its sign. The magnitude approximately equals 12.0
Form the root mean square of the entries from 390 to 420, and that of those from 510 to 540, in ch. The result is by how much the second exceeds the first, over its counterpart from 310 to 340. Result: 0.09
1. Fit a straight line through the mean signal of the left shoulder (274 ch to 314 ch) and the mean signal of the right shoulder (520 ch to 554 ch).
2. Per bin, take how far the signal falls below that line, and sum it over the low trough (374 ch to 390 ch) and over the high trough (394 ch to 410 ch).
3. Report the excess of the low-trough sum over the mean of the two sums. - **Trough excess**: 0.78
